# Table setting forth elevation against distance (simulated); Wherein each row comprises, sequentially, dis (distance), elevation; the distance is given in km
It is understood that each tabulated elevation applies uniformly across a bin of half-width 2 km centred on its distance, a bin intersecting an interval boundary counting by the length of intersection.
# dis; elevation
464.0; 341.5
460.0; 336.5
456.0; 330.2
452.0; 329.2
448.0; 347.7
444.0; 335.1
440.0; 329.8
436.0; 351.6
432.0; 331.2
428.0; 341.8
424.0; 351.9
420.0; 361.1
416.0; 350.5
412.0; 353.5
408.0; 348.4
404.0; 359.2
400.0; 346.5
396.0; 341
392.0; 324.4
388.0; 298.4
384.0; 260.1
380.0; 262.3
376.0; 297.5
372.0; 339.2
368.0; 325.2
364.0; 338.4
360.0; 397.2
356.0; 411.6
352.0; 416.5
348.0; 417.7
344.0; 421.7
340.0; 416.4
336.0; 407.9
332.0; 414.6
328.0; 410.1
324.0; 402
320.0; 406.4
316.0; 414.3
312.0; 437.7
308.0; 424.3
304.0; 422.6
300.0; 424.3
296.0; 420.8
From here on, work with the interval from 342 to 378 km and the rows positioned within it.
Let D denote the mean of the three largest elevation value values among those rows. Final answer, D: 419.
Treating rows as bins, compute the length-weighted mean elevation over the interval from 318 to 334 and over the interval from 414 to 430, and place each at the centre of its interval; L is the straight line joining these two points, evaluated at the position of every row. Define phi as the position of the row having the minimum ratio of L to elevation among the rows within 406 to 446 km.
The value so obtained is 436.0 km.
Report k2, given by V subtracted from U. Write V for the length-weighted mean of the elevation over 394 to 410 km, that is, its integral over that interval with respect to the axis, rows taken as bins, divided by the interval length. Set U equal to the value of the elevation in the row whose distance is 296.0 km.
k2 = 72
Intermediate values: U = 420.8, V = 349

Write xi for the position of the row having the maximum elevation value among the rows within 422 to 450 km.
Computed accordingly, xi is 424.0 km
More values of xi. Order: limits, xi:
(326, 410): 344.0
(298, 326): 312.0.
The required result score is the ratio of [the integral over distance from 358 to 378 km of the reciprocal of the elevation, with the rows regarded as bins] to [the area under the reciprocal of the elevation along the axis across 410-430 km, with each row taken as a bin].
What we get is 1.04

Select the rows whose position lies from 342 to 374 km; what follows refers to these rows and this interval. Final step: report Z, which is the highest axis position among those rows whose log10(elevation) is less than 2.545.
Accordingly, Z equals 372.0 km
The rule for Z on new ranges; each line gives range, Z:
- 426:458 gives 456.0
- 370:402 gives 400.0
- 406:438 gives 432.0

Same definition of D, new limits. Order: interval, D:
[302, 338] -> 428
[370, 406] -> 349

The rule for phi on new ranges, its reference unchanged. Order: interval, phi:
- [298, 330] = 312.0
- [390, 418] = 404.0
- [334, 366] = 344.0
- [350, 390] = 352.0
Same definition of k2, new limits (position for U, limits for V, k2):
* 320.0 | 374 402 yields 102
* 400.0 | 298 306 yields -77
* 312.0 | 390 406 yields 95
